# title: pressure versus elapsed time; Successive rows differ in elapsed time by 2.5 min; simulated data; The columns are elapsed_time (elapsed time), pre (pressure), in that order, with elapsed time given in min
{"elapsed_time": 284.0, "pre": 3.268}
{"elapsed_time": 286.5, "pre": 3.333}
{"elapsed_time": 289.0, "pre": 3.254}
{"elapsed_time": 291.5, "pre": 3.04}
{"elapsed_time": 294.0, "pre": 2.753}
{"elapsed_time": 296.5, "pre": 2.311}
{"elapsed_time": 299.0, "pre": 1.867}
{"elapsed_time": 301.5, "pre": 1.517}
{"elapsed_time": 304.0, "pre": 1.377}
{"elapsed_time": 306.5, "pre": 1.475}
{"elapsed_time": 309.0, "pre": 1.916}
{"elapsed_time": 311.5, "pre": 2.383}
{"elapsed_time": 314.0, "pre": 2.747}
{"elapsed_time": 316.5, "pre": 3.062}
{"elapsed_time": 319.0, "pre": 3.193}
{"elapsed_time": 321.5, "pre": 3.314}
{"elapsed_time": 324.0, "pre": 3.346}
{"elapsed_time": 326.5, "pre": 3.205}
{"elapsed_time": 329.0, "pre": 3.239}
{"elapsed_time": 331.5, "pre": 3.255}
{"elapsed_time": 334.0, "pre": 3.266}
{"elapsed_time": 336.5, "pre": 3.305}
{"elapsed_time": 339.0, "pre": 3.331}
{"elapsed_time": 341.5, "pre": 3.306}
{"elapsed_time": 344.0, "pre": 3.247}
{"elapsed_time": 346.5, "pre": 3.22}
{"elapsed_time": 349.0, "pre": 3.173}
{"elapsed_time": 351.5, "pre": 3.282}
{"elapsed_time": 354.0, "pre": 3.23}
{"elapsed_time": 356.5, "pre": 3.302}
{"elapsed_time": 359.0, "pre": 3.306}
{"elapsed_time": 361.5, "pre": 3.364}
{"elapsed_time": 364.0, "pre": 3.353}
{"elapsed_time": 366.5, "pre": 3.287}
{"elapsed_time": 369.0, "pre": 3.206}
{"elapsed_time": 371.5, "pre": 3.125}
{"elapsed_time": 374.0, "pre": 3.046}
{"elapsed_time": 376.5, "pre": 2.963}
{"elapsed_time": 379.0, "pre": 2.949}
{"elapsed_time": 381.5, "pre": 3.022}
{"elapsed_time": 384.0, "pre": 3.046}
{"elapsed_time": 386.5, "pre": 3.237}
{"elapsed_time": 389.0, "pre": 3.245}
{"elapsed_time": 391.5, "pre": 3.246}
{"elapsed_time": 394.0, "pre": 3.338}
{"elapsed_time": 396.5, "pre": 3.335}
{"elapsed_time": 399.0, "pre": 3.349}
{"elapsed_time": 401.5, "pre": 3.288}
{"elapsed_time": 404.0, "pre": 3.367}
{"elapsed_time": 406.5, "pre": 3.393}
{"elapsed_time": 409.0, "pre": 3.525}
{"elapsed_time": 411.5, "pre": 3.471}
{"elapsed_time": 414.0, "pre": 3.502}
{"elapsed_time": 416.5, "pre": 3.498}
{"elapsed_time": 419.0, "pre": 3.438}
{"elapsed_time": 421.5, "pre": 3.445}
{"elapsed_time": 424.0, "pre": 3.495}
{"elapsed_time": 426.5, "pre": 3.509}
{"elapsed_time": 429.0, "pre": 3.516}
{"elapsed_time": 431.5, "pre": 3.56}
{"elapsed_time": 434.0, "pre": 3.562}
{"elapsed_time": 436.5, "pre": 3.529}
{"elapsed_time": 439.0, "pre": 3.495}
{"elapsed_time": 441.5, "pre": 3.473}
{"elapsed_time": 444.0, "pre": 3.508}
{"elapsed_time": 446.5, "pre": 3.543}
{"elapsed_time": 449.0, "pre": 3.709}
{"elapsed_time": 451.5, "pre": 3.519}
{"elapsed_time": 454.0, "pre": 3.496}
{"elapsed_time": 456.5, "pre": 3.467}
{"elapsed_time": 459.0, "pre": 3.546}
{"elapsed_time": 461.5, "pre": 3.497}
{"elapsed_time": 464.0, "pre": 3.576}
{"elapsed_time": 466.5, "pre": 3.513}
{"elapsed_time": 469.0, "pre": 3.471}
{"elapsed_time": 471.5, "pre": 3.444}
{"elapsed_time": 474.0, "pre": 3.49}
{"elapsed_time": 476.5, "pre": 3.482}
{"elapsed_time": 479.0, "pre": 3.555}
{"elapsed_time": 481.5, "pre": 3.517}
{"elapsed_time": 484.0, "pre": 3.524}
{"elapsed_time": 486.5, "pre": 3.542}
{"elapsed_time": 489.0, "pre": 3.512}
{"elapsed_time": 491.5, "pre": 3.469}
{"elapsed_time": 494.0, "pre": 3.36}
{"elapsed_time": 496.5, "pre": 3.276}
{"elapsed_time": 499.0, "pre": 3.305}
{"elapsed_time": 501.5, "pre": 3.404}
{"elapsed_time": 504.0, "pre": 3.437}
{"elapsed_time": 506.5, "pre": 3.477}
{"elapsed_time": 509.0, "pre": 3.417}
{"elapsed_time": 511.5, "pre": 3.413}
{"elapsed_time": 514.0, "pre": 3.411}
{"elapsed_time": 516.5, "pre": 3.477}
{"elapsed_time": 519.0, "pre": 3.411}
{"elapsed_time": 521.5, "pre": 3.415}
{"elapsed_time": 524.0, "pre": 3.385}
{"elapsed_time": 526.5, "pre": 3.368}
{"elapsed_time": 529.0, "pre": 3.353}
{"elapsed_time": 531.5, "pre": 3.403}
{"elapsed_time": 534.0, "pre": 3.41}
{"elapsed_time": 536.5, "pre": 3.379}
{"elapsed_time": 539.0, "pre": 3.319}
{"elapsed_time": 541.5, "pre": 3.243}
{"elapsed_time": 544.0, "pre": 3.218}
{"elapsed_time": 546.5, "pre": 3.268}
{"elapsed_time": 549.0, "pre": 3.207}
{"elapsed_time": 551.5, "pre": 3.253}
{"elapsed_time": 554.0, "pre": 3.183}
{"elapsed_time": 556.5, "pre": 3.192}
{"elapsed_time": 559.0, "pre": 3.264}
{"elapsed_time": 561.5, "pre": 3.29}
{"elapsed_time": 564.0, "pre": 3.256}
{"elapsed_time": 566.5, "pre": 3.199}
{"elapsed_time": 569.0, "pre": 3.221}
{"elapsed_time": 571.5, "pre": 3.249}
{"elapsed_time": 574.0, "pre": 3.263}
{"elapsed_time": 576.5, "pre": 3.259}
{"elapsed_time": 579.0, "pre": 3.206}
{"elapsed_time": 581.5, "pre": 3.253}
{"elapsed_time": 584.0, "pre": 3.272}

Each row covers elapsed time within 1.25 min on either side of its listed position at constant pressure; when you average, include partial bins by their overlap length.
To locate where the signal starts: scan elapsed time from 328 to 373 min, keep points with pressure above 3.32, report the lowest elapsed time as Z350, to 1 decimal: 339.0 min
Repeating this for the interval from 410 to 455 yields 411.5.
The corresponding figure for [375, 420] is 394.0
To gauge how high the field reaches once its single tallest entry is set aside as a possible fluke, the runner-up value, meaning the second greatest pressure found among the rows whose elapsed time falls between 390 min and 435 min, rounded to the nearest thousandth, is 3.560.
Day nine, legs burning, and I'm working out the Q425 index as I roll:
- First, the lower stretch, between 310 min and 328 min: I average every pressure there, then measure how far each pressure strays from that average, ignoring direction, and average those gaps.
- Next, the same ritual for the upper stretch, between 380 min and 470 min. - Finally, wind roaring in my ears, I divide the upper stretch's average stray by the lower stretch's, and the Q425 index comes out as 0.40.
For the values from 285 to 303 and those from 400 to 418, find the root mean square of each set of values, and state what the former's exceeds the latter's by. -0.77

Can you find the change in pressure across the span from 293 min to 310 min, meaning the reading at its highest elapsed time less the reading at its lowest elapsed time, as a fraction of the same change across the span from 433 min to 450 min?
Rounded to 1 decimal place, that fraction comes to -5.7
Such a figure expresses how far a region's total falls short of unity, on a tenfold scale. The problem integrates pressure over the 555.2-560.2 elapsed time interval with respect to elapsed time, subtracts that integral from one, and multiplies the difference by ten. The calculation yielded -151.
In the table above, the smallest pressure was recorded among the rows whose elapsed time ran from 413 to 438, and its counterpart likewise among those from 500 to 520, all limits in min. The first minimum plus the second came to 6.84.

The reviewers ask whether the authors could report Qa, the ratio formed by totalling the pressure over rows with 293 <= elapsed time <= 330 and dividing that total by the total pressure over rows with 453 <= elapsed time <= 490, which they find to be 0.72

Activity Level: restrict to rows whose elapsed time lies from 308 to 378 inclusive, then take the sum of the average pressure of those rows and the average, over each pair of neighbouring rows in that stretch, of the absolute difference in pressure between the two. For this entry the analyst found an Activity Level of 3.24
